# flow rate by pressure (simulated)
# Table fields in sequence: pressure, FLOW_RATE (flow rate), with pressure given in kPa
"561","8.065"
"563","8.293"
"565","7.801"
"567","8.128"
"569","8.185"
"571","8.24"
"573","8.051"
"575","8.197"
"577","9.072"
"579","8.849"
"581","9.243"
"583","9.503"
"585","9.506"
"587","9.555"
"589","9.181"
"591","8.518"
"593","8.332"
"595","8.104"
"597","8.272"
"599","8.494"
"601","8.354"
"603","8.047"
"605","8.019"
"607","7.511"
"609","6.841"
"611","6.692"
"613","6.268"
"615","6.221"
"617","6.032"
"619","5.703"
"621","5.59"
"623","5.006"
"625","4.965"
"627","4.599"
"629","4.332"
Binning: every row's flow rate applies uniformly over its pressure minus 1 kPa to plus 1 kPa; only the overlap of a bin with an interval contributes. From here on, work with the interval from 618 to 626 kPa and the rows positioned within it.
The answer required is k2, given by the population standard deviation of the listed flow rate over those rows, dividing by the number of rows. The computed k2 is 0.33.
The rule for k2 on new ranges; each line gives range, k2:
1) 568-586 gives 0.56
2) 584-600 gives 0.54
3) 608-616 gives 0.27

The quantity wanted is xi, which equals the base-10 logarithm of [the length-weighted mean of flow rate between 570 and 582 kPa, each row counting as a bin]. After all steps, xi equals 0.93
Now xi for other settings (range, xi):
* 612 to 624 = 0.76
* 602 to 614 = 0.86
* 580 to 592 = 0.97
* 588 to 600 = 0.93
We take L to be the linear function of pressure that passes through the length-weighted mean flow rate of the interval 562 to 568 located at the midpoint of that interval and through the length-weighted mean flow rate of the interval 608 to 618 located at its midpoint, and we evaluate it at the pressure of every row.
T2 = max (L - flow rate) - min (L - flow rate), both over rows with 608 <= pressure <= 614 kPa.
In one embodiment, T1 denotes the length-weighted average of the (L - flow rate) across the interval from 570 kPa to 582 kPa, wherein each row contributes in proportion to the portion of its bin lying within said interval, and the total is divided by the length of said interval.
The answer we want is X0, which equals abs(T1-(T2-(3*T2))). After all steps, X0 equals 0.0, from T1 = -0.9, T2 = 0.4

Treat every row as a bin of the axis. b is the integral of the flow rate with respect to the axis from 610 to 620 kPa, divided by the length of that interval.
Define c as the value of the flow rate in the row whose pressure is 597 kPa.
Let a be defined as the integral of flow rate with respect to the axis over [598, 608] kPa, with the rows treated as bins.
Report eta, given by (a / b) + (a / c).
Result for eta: 23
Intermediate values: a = 81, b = 6.2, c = 8.272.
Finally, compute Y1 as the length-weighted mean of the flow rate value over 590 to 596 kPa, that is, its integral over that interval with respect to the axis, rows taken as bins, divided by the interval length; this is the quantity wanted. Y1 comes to 8.3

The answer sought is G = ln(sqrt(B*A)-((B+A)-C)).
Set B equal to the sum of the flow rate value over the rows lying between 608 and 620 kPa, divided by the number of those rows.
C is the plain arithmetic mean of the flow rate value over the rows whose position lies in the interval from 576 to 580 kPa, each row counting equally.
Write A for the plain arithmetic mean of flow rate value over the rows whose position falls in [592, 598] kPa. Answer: 0.5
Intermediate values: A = 8.2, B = 6.3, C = 9.0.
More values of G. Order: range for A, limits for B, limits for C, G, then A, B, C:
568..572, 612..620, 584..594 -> 0.6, 8.2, 6.1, 9.0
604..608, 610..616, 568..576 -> 0.1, 7.8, 6.4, 8.2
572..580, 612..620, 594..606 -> -0.2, 8.5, 6.1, 8.2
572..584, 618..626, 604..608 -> -0.7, 8.8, 5.3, 7.8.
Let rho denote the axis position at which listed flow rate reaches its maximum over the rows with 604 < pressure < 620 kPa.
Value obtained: 605 kPa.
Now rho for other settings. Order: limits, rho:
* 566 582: 581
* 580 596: 587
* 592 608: 599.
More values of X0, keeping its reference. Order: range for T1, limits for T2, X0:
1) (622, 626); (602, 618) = 4.2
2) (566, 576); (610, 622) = 1.2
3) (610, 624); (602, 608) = 1.2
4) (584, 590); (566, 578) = 0.5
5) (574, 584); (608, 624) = 1.3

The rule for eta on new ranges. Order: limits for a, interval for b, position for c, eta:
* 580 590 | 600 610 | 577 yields 22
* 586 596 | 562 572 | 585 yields 20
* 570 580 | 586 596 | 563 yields 20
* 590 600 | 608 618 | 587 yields 22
